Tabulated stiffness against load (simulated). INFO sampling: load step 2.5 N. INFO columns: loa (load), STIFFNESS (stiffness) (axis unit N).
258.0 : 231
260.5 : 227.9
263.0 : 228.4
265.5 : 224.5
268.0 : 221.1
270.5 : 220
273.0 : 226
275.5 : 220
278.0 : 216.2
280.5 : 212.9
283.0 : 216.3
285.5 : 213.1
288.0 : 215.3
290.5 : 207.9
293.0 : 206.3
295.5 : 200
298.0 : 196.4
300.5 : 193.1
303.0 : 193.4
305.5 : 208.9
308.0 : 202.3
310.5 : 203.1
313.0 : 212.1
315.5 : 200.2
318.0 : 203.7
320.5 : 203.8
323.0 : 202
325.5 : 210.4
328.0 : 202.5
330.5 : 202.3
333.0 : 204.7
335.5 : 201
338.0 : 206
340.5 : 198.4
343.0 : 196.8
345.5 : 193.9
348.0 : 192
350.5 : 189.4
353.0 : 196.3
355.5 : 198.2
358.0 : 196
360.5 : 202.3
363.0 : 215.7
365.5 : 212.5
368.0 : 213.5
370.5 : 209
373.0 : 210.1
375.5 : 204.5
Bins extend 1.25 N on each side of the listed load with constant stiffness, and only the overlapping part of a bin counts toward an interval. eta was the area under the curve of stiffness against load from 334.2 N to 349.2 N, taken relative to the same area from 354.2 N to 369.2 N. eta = 0.96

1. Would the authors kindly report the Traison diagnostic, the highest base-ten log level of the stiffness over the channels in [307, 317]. 2.33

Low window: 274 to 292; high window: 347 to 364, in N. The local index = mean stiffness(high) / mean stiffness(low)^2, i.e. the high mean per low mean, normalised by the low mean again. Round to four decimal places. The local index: 0.0043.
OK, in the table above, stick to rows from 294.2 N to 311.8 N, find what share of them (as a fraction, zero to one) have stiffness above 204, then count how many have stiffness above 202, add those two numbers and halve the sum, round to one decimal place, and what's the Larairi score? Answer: 1.6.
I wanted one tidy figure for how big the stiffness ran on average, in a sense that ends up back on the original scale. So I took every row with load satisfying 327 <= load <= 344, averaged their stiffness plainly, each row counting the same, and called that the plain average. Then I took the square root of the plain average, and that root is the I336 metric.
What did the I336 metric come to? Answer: 14.20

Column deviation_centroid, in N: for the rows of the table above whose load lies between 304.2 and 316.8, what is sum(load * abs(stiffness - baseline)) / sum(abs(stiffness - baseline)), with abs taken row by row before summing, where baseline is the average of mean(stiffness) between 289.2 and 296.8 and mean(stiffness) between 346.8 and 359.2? 309.8 N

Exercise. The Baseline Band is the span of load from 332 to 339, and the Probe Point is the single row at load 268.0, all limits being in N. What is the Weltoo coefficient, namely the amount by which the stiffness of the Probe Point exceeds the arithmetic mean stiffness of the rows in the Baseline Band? 17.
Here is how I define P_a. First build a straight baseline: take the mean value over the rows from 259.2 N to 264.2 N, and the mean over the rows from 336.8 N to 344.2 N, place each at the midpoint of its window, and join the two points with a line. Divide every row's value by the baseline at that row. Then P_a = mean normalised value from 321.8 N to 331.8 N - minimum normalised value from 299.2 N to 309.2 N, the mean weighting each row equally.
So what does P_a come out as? 0.10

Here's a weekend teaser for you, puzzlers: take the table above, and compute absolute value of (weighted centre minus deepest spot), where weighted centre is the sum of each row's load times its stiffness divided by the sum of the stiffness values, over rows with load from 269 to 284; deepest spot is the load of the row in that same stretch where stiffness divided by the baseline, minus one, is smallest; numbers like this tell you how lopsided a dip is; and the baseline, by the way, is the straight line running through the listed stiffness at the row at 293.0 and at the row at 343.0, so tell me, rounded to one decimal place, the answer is 3.8 N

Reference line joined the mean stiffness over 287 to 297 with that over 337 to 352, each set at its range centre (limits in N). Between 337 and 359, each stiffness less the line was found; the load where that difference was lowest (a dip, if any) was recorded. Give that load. 350.5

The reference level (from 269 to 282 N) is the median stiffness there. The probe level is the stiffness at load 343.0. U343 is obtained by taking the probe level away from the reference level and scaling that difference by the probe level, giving 0.12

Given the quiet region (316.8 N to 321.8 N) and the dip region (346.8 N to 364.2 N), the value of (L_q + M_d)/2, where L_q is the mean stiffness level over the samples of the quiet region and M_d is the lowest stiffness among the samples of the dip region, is 197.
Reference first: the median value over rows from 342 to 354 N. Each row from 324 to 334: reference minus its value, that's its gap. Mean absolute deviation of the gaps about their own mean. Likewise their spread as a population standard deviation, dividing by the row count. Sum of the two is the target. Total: 6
